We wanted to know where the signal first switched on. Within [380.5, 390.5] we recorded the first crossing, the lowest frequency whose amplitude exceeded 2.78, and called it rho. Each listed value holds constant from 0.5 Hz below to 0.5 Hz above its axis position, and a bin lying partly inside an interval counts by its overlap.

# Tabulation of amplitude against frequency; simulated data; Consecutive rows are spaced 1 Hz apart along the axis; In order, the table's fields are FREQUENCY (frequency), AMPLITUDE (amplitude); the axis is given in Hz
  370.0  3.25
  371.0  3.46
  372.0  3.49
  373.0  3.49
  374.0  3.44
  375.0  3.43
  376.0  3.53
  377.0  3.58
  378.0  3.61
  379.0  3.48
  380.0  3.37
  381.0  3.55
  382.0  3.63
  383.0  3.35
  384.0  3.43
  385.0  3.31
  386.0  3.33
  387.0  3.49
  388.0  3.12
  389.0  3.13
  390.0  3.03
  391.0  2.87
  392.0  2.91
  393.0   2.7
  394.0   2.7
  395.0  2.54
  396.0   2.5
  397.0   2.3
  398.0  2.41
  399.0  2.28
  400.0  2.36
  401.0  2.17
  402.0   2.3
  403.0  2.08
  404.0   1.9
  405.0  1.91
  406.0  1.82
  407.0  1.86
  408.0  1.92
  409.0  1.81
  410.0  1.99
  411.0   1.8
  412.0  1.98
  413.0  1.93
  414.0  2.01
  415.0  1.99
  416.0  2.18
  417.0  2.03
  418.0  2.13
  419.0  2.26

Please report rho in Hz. 381.0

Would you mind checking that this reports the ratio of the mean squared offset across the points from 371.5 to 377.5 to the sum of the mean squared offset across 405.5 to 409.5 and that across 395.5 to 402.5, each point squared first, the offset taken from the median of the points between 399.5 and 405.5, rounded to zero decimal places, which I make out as 15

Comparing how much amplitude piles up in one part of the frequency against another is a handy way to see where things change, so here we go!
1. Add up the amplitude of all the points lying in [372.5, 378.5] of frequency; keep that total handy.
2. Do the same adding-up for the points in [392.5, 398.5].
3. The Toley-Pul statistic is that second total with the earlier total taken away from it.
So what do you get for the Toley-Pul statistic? -5.9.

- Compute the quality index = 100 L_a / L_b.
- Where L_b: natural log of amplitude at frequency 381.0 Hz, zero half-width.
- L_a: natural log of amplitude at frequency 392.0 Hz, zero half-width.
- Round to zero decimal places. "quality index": 84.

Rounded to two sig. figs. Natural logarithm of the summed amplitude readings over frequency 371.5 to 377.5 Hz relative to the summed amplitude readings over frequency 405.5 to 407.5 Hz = 1.7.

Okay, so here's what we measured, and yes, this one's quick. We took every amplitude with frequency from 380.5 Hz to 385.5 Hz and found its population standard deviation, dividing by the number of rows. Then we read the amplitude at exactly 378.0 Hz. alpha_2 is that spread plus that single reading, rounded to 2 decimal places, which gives 3.73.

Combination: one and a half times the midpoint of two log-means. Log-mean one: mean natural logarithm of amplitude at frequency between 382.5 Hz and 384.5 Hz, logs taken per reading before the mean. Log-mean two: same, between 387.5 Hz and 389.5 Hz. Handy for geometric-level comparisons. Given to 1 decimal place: 1.8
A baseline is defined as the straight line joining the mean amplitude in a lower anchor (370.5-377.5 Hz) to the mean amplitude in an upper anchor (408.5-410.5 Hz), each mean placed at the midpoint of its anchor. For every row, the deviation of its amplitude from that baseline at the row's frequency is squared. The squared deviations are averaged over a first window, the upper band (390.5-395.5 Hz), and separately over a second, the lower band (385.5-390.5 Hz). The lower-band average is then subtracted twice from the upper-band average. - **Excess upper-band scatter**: -0.27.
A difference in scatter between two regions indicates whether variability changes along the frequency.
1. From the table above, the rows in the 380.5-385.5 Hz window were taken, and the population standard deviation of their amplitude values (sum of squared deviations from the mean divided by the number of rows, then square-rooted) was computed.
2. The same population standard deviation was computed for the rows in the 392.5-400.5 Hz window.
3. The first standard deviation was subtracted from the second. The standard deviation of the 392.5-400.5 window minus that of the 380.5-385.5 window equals 0.035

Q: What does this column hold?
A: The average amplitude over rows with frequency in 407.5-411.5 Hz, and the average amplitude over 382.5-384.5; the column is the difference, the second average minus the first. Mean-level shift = 1.5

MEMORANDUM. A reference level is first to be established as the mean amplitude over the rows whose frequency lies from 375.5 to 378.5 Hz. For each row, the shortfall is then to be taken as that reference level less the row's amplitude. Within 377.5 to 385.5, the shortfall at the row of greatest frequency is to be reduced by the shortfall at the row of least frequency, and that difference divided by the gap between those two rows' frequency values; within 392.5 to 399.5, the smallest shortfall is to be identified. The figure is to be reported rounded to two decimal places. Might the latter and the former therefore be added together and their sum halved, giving 0.46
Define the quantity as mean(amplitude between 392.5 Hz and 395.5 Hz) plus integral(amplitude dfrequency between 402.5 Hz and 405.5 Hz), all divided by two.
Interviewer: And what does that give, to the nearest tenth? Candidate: 4.3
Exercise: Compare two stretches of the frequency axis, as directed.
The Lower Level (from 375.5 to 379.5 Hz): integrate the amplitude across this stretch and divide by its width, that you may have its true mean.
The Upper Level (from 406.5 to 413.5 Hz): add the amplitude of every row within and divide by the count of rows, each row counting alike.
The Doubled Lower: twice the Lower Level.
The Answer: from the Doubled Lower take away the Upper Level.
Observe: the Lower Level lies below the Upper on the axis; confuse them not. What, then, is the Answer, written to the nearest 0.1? 5.2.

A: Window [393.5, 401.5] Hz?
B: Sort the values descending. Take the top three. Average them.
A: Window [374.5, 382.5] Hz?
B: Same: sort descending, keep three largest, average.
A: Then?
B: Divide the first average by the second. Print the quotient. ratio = 0.72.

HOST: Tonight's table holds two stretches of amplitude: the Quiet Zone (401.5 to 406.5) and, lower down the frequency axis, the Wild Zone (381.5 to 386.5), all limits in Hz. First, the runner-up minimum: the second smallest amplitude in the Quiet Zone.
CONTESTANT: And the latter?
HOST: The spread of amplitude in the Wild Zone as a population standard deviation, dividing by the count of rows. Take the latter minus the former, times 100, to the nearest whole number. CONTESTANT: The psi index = -178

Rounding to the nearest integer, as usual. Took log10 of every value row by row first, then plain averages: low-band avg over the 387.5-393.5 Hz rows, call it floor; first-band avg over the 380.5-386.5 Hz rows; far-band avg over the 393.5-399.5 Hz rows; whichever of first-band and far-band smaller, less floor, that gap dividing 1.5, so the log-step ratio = -18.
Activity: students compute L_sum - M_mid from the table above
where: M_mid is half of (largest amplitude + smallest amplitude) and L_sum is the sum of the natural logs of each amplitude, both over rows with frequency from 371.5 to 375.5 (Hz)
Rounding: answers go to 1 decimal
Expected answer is 1.5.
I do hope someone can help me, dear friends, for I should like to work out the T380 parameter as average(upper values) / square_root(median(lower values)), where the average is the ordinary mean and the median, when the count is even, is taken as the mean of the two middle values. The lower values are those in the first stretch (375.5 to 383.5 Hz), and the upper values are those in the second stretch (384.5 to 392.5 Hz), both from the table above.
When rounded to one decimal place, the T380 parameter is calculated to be 1.7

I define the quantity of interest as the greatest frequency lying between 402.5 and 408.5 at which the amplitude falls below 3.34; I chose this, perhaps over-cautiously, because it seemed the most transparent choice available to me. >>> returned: 408.0 Hz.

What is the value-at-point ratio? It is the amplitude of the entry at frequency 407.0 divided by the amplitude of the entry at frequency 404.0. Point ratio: 1.0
